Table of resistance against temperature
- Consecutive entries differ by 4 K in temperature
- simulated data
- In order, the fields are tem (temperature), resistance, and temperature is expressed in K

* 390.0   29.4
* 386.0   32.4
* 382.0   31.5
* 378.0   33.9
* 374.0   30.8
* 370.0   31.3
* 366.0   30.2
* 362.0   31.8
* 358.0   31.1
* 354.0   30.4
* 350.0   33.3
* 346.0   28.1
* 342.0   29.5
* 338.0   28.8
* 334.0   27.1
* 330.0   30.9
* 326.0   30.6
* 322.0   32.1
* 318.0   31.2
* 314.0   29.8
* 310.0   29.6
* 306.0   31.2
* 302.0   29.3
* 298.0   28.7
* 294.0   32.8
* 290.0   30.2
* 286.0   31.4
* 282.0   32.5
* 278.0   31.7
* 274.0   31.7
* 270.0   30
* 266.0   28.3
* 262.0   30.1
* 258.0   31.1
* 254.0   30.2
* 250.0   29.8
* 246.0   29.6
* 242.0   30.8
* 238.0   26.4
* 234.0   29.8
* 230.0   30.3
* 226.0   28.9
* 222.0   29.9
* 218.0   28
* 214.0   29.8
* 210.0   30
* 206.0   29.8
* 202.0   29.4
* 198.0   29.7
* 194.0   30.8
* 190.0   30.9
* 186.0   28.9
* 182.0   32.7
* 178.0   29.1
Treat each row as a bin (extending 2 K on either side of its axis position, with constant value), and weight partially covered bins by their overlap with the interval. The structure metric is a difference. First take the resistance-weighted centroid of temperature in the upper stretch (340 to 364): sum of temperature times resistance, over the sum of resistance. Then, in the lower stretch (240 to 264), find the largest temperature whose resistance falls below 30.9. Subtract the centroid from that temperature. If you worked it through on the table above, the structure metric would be -90.2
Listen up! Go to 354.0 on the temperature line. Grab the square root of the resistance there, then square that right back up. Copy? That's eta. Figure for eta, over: 30.4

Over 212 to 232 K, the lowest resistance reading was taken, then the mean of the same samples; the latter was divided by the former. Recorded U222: 1.05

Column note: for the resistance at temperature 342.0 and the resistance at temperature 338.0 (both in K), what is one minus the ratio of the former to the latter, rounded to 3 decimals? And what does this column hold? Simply -0.024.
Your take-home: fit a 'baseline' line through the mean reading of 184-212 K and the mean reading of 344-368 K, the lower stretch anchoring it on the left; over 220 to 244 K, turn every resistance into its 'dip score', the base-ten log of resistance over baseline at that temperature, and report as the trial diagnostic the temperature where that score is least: 238.0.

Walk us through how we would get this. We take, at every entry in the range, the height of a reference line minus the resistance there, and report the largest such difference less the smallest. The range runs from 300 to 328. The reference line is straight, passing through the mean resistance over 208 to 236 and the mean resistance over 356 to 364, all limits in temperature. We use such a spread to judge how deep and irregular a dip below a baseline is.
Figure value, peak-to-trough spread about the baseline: 2.5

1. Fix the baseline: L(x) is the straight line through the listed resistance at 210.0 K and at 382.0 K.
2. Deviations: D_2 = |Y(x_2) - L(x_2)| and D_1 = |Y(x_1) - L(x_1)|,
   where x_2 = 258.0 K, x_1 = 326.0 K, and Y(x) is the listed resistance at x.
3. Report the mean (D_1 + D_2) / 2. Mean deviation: 0.5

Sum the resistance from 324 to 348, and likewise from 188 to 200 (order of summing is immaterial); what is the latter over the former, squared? 0.27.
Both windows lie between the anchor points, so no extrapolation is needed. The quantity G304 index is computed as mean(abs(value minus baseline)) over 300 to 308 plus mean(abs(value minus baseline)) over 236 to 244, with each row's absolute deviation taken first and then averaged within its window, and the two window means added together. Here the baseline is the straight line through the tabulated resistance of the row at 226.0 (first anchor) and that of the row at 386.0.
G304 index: 3.06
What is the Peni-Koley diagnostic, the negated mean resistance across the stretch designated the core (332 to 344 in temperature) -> -28.5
